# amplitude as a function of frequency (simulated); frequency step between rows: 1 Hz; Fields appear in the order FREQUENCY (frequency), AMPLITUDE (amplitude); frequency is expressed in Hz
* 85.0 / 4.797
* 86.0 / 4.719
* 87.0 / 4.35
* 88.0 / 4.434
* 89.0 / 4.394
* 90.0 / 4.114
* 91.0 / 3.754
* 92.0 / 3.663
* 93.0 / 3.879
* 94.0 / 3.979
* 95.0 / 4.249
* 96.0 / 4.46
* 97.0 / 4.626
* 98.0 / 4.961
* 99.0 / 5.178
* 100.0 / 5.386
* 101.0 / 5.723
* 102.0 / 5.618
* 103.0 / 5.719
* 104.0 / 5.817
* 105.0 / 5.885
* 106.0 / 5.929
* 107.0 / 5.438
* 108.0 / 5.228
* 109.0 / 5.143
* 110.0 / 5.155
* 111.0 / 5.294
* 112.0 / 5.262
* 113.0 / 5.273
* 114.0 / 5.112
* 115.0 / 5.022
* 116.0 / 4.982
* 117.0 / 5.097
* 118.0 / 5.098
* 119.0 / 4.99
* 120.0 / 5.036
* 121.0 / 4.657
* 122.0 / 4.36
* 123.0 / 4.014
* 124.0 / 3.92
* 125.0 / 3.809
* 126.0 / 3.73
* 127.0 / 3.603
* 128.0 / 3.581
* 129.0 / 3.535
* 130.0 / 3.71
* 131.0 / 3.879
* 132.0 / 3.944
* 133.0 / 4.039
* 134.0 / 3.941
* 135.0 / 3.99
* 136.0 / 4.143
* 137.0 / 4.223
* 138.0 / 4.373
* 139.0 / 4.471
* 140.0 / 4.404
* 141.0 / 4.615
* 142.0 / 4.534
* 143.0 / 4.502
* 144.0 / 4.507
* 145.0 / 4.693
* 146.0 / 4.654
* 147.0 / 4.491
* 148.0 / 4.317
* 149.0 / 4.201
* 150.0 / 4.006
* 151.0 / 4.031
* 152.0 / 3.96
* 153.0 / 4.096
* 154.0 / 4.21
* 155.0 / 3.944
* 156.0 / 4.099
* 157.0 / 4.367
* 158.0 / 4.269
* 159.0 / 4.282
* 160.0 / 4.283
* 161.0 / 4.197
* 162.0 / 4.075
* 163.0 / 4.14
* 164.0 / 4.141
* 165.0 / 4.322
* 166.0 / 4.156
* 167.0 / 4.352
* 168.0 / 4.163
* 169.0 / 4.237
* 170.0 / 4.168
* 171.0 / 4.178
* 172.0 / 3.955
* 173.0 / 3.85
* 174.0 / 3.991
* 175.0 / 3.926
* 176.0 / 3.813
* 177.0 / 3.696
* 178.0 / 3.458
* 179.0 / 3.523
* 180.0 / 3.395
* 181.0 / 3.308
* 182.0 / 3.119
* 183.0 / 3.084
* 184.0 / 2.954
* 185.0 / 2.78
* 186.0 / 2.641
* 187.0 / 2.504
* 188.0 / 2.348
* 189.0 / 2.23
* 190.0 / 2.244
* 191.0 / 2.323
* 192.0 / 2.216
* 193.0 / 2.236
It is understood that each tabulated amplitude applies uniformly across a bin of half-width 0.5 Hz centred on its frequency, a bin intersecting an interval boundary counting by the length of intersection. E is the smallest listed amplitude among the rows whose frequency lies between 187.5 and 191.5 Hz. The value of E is 2.23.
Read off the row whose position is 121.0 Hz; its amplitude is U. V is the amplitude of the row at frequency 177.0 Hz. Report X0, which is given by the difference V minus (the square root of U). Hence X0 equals 1.5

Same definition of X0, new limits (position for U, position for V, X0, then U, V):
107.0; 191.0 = 0.0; 5.438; 2.323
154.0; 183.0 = 1.0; 4.21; 3.084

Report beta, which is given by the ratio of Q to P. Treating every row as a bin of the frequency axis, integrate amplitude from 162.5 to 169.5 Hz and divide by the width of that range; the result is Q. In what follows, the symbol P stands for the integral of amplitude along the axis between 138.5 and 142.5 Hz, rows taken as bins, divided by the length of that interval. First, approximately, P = 4.5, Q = 4.2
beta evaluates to 0.94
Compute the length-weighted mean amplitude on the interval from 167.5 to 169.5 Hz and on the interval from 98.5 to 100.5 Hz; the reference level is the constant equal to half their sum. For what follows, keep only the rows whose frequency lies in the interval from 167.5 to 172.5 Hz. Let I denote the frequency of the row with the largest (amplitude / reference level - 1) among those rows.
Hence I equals 169.0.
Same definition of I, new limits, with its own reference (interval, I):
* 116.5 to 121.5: 118.0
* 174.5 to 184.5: 175.0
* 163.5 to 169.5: 167.0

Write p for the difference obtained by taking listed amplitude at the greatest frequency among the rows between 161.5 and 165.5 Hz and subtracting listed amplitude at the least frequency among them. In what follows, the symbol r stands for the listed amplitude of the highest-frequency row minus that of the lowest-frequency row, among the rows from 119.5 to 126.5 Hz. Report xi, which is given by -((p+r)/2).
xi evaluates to 0.5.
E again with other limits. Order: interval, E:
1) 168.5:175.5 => 3.85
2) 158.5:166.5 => 4.075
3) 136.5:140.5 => 4.223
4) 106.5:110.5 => 5.143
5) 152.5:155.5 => 3.944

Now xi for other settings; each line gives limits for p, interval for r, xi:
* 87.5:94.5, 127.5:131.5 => 0.1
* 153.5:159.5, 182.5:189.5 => 0.4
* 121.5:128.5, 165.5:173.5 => 0.5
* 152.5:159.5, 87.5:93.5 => 0.2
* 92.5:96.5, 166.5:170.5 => -0.2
